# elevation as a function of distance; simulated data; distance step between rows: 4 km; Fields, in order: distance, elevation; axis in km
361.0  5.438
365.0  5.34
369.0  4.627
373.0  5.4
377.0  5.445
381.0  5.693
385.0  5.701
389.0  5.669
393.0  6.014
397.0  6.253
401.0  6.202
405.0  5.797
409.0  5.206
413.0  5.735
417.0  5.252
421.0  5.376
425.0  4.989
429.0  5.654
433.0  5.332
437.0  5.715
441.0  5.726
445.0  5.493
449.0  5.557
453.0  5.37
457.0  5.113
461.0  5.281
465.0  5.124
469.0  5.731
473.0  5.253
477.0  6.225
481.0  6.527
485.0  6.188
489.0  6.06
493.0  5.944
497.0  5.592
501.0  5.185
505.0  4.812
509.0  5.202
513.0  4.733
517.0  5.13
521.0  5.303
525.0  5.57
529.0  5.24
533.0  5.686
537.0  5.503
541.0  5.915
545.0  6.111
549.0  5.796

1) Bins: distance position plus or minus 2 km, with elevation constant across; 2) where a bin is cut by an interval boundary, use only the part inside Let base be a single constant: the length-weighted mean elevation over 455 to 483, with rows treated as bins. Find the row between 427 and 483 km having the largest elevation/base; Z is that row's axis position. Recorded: 481.0 km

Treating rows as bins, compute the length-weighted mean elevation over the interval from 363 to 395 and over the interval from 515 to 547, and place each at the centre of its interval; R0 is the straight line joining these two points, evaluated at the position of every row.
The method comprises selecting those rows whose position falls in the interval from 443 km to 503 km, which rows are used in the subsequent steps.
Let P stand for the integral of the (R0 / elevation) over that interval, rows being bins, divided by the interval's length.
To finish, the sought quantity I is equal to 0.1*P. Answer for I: 0.099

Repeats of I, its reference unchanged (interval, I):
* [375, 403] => 0.094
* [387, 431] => 0.098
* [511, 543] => 0.104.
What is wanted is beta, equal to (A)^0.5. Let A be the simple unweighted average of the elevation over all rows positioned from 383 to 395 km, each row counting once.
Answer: 2.41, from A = 5.79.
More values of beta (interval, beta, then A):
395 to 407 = 2.47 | 6.08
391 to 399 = 2.48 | 6.13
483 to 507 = 2.37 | 5.63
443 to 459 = 2.32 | 5.38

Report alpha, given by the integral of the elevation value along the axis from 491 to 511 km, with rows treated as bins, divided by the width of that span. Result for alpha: 5.35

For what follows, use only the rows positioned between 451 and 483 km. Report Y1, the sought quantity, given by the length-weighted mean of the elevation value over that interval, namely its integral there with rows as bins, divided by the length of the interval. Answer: 5.58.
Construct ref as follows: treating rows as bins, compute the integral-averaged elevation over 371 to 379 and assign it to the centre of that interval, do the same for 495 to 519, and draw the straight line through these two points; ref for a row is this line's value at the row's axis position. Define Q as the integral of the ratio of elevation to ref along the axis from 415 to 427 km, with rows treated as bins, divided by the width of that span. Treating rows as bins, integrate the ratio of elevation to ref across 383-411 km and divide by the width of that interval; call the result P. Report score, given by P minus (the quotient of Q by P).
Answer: 0.18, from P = 1.086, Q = 0.98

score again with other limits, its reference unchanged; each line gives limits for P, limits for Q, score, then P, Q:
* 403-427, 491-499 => -0.10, 1.012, 1.12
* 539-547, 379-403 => 0.28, 1.197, 1.10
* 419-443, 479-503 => -0.08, 1.033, 1.15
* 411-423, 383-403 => -0.06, 1.025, 1.11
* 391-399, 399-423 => 0.22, 1.141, 1.05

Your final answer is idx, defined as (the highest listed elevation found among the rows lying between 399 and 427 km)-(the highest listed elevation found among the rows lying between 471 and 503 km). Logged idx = -0.3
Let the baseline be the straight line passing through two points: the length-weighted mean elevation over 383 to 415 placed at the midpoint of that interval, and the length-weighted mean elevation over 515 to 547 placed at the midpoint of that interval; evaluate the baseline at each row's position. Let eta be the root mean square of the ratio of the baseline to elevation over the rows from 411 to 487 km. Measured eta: 1.04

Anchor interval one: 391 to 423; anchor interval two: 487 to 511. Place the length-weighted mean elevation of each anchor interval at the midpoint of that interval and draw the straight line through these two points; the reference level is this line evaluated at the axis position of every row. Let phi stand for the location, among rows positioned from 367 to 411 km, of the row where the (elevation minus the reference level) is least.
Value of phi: 369.0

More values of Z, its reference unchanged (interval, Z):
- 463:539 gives 481.0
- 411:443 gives 413.0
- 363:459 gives 397.0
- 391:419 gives 397.0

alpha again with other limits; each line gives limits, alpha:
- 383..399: 5.91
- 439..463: 5.42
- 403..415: 5.58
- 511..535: 5.28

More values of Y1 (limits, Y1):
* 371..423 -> 5.67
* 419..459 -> 5.43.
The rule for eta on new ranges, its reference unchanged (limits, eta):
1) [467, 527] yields 1.02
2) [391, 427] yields 1.04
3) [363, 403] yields 1.05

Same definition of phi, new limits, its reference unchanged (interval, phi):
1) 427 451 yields 433.0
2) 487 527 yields 513.0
